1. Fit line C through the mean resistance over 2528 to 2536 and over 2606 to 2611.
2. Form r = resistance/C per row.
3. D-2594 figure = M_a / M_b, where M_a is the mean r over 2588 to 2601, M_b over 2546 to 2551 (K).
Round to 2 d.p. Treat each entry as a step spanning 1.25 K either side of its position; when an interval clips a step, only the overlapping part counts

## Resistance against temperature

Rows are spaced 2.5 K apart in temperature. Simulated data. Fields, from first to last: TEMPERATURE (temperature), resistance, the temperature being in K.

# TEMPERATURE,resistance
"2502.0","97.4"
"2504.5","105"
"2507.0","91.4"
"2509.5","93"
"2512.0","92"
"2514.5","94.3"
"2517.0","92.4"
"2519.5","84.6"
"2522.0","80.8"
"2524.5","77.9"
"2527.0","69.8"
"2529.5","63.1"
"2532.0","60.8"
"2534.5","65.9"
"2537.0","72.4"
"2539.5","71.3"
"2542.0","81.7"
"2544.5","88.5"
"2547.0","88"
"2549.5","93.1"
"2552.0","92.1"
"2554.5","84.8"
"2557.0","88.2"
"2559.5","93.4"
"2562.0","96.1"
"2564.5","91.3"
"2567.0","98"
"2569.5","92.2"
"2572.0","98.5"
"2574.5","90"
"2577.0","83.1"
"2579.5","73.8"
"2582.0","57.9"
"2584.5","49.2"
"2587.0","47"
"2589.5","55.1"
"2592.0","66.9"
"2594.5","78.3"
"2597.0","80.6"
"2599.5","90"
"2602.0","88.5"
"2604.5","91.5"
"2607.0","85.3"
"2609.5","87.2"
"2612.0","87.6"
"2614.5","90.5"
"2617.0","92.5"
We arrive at 0.68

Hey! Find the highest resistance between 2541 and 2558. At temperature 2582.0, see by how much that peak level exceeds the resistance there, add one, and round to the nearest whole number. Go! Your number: 36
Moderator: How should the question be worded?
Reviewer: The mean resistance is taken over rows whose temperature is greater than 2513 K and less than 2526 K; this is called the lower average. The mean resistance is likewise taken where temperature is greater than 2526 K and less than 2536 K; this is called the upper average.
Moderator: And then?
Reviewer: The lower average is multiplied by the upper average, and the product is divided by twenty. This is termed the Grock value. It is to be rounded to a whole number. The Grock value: 279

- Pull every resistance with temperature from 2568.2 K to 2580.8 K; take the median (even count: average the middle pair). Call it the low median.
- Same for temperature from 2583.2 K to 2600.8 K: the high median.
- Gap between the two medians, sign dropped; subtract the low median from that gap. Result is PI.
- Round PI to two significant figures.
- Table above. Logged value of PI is -67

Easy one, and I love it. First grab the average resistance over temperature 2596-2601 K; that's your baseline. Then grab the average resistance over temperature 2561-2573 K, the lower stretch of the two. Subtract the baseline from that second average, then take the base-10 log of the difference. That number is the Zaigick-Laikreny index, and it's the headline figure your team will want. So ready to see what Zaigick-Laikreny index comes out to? 1.0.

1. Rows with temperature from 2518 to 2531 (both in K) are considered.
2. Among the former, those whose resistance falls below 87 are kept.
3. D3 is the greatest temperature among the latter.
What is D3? 2529.5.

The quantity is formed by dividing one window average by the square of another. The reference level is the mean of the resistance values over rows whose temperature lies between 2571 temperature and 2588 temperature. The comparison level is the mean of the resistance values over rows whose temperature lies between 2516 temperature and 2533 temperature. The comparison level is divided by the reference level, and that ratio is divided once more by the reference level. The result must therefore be 0.015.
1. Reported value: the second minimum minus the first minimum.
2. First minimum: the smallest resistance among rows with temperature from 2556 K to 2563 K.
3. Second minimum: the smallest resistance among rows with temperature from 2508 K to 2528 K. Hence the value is -18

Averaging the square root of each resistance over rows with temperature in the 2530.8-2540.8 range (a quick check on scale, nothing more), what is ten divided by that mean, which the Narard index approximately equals 1.22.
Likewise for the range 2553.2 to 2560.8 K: 1.06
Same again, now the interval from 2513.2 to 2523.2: 1.07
